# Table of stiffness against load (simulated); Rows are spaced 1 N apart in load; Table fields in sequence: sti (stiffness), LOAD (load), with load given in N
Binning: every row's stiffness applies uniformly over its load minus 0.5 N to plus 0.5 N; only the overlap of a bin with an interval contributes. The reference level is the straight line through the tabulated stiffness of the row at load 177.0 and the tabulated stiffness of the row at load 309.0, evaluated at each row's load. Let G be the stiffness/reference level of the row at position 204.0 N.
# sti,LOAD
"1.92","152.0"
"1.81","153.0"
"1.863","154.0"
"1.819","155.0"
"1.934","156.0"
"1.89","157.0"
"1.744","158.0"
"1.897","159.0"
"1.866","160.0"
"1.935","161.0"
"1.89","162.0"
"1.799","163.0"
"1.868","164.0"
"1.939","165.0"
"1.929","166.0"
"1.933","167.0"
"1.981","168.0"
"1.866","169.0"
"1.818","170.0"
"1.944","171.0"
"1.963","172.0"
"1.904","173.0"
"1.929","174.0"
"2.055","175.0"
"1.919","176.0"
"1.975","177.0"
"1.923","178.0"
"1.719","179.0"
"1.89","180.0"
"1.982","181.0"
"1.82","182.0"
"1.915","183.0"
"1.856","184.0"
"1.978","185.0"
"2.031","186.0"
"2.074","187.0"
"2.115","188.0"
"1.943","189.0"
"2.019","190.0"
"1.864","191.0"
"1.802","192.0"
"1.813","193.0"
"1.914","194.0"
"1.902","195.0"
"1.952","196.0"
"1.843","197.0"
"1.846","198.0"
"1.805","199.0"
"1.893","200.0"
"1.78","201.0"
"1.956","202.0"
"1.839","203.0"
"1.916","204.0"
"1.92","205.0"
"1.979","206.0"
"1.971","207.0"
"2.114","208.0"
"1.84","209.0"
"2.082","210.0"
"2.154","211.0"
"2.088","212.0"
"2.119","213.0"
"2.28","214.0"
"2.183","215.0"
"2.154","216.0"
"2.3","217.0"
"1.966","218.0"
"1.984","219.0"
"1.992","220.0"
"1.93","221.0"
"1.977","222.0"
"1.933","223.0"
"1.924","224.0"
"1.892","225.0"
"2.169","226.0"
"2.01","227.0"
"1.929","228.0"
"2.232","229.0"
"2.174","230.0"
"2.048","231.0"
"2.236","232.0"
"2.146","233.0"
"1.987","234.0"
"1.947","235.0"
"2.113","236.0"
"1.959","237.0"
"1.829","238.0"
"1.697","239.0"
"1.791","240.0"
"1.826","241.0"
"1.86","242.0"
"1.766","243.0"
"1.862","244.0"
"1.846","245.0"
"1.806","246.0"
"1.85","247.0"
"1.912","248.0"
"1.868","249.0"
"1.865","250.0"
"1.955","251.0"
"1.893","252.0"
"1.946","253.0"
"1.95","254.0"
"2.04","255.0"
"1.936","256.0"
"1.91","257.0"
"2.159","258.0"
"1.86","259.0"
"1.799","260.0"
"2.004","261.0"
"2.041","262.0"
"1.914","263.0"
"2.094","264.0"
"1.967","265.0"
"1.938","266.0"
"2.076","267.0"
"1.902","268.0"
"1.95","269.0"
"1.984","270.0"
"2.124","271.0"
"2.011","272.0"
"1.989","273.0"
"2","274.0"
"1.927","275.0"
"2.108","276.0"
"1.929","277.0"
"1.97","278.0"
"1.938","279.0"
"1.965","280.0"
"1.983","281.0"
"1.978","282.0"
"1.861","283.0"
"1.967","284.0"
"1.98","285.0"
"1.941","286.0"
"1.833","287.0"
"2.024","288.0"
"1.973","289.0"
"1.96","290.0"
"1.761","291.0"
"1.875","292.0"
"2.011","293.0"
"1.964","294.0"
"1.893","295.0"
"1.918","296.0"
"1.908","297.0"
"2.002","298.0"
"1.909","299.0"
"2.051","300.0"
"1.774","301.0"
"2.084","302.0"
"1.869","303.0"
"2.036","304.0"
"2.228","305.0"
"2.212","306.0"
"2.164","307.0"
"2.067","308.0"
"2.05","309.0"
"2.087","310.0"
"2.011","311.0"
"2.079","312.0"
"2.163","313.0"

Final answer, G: 0.963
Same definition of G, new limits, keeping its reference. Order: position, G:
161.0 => 0.984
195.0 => 0.958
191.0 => 0.940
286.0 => 0.953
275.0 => 0.949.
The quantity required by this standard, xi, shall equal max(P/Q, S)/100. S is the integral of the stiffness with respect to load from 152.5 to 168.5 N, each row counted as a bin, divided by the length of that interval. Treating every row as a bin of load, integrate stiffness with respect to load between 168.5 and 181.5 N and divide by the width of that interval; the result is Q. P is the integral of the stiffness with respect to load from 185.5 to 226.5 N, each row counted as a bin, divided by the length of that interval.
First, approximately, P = 1.98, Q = 1.91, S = 1.88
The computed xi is 0.0188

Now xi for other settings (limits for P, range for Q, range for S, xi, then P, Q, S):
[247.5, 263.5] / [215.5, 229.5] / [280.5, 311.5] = 0.0198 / 1.94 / 2.03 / 1.98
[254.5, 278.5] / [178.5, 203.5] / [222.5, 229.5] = 0.0201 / 1.98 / 1.90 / 2.01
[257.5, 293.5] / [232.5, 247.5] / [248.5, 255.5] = 0.0193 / 1.97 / 1.89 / 1.93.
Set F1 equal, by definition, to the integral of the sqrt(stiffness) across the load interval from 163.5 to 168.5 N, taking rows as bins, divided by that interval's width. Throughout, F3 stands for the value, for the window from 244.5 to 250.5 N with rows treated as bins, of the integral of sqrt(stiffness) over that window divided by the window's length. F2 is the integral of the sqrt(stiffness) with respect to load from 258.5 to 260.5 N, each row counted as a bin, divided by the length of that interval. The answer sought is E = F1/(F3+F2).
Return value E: 0.512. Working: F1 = 1.39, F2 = 1.35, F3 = 1.36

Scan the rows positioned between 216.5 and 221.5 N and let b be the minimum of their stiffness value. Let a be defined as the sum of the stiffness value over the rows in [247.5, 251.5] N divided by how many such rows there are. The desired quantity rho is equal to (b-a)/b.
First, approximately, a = 1.90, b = 1.93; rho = 0.016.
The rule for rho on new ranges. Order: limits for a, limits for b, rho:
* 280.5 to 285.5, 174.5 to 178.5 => -0.018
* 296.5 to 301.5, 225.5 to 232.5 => 0.000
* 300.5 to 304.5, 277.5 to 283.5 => -0.043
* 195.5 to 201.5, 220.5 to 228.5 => 0.021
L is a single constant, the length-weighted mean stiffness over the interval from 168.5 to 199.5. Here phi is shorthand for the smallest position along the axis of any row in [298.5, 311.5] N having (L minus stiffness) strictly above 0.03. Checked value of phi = 301.0 N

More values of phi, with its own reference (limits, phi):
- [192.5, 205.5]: 193.0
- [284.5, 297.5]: 287.0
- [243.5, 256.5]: 244.0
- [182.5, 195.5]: 184.0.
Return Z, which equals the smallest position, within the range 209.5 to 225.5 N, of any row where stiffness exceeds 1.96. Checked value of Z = 210.0 N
